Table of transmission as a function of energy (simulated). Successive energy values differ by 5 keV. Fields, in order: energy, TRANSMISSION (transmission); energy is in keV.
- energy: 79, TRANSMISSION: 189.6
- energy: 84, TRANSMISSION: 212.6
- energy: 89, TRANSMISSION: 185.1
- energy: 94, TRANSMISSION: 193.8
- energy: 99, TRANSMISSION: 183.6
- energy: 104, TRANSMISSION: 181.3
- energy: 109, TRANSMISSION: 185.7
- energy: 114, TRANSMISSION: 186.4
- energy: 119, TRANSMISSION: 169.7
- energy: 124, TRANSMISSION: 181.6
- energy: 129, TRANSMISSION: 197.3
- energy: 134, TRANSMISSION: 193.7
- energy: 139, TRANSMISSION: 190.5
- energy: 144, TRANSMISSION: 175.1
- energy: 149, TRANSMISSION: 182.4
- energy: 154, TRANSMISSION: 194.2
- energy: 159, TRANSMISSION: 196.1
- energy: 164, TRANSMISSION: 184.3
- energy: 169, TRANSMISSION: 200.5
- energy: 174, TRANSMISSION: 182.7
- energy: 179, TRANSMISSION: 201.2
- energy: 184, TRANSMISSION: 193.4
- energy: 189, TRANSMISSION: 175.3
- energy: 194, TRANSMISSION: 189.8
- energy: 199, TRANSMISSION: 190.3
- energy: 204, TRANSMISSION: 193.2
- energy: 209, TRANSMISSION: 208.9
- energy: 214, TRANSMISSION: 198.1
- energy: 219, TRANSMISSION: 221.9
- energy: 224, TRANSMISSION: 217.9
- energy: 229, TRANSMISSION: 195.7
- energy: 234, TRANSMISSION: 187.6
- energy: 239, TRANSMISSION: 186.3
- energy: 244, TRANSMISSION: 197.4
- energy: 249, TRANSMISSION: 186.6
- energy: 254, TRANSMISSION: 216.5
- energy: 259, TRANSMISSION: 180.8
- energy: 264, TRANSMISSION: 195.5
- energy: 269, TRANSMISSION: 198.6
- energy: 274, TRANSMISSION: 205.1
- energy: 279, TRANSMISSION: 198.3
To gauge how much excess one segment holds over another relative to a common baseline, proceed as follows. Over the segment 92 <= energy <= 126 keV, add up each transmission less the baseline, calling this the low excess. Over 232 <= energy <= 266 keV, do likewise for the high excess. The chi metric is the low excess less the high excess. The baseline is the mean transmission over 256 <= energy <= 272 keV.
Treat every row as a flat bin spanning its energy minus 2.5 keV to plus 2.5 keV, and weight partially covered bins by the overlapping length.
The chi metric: -69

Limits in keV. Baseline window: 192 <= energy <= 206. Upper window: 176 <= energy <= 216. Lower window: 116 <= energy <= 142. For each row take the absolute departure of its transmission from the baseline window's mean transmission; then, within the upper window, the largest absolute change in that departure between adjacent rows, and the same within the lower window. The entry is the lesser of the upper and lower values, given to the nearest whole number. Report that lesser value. 12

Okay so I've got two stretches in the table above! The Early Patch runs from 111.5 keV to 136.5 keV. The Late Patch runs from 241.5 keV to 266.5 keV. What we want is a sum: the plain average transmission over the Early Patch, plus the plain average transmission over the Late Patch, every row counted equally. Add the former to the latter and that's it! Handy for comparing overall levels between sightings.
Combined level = 381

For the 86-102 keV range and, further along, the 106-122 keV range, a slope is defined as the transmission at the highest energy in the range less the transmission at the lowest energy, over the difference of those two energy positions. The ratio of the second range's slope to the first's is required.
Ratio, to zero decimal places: 11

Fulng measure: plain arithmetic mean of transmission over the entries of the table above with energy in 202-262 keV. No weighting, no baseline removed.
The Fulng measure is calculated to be 199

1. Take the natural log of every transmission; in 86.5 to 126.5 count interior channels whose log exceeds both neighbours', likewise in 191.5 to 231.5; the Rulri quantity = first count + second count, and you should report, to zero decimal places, 4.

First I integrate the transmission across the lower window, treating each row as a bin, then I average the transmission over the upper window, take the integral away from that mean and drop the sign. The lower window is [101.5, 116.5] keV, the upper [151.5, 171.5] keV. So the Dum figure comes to 2573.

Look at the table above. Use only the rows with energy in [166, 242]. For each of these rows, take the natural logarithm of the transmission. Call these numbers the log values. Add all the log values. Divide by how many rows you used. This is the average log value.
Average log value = 5.277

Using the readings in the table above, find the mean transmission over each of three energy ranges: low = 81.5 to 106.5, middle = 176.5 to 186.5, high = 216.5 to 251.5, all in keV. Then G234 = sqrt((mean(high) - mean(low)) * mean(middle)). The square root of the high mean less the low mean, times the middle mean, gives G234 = 39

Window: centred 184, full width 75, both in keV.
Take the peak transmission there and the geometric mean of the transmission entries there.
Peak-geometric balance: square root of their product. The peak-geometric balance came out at 207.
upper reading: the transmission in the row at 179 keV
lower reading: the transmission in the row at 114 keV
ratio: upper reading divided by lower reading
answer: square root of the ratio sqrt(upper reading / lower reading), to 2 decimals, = 1.04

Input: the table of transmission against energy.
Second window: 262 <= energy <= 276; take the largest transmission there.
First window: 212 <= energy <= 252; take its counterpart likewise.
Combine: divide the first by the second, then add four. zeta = 5.08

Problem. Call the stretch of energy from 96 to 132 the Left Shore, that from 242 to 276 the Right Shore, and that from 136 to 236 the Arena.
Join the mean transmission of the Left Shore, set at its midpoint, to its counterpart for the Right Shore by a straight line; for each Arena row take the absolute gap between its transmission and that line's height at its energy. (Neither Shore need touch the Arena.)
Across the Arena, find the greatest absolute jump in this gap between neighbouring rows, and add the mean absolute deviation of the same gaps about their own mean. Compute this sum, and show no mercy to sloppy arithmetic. 29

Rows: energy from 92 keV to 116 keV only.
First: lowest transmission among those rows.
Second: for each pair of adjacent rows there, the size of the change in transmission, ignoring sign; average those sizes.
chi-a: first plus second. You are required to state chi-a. 186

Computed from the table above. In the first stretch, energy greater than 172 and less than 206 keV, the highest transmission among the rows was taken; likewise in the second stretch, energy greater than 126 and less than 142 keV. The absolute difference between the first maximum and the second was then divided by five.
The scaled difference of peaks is 1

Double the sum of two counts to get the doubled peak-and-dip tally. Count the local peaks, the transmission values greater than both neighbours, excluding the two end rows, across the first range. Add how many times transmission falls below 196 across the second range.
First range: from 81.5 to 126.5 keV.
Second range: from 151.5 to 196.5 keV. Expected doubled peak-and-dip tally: 16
